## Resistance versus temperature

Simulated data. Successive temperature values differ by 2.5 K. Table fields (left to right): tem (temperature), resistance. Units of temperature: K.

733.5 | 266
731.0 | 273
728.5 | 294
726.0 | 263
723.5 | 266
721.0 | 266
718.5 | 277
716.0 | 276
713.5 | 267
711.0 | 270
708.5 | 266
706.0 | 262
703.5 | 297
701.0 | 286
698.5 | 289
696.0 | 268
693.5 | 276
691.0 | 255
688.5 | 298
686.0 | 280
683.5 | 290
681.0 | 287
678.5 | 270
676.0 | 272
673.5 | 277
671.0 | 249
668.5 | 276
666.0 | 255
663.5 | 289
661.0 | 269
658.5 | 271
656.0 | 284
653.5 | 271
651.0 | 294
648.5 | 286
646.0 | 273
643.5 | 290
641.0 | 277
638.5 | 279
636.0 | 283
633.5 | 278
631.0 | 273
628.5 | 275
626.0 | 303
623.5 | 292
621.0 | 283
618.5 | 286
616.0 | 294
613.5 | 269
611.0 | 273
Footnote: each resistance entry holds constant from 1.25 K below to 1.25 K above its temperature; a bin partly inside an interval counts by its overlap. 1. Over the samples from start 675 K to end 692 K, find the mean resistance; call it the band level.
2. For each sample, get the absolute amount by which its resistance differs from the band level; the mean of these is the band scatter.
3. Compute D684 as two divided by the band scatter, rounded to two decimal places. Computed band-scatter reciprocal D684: 0.18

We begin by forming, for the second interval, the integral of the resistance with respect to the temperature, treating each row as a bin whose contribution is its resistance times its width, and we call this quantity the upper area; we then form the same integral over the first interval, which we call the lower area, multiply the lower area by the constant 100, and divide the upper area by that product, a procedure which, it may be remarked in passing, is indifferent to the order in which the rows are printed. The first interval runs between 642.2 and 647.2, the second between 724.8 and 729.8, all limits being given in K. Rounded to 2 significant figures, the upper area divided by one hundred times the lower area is 0.0099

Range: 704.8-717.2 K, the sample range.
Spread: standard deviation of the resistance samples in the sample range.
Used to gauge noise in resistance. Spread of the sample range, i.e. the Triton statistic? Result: 5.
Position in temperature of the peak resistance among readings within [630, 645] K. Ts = 643.5 K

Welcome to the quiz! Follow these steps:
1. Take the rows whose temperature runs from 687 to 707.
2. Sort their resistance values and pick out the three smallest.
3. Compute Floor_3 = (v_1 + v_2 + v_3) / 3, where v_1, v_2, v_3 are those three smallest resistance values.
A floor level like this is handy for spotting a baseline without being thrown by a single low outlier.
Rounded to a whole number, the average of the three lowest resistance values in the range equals 262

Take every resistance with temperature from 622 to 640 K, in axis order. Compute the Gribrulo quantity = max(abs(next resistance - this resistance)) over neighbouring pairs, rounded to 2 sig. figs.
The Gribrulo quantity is 28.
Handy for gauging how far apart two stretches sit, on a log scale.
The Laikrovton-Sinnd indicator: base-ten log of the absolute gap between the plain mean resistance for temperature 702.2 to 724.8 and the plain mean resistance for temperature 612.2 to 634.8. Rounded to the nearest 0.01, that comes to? 1.07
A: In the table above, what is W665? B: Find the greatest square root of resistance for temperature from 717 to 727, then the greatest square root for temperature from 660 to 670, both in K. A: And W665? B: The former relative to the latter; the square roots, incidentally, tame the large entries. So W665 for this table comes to 0.98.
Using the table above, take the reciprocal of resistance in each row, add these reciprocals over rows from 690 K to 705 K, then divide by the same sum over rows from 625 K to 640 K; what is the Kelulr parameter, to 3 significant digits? 1.01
